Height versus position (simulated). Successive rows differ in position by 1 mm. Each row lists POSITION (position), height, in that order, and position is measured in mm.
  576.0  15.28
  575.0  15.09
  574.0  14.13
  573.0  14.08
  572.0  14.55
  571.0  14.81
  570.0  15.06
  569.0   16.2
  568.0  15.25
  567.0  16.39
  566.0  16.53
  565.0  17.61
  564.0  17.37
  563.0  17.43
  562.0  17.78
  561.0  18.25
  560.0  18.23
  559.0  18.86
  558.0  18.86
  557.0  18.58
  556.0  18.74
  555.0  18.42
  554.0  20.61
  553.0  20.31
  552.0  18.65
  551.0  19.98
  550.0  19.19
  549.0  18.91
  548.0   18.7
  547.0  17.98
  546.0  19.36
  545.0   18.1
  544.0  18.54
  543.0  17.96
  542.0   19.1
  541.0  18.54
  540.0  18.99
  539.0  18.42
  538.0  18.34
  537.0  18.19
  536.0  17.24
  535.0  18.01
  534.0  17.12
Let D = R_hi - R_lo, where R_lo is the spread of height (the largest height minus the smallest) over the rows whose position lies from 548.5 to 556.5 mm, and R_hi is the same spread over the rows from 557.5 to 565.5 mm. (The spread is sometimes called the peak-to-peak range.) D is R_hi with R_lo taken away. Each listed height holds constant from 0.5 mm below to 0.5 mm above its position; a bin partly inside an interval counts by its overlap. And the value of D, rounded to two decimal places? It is -0.70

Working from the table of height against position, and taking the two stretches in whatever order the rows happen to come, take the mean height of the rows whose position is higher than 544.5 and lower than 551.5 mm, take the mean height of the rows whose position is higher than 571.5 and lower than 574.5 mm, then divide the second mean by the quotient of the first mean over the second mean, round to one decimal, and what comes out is 10.8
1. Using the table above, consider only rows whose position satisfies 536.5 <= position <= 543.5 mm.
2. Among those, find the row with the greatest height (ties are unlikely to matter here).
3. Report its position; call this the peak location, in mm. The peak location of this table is 542.0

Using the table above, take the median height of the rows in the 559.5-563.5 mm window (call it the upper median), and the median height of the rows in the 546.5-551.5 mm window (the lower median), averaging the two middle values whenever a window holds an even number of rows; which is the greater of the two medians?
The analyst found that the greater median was 18.9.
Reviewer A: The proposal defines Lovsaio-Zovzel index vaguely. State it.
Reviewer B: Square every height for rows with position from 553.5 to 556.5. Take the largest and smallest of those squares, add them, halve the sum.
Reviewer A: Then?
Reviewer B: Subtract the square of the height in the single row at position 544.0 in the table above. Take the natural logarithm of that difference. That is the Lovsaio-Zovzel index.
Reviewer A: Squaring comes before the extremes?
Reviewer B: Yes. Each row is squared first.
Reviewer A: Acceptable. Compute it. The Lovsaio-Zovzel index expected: 3.65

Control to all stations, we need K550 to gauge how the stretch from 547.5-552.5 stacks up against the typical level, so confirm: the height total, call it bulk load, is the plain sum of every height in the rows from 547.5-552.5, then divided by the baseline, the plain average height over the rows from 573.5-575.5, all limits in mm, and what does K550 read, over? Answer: 6.5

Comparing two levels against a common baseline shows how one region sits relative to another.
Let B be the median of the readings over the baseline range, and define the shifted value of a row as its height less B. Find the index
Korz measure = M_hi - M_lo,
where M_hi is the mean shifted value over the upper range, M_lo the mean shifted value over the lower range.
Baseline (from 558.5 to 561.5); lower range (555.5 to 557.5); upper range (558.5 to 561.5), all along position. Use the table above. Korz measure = -0.2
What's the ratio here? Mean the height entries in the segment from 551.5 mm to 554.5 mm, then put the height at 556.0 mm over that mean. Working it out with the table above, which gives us 0.94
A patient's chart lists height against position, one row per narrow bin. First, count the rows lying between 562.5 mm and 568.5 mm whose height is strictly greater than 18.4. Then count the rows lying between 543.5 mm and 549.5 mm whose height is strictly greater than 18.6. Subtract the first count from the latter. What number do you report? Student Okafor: 3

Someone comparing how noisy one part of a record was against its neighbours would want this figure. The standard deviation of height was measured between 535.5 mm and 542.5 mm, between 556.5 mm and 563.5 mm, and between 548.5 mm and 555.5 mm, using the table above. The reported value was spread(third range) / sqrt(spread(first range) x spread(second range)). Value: 1.5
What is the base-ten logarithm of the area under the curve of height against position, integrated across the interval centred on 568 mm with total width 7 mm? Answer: 2.05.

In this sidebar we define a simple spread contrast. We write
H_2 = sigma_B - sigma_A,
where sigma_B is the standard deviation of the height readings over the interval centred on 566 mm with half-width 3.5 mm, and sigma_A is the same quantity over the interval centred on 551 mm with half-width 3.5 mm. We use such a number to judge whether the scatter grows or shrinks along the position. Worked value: 0.0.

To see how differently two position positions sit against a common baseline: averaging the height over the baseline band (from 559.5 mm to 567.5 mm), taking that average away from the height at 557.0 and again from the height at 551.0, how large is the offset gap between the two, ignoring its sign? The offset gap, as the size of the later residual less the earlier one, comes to 1.4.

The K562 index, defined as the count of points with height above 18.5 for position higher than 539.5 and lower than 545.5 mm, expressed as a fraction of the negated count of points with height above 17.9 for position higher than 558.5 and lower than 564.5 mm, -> -1.3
